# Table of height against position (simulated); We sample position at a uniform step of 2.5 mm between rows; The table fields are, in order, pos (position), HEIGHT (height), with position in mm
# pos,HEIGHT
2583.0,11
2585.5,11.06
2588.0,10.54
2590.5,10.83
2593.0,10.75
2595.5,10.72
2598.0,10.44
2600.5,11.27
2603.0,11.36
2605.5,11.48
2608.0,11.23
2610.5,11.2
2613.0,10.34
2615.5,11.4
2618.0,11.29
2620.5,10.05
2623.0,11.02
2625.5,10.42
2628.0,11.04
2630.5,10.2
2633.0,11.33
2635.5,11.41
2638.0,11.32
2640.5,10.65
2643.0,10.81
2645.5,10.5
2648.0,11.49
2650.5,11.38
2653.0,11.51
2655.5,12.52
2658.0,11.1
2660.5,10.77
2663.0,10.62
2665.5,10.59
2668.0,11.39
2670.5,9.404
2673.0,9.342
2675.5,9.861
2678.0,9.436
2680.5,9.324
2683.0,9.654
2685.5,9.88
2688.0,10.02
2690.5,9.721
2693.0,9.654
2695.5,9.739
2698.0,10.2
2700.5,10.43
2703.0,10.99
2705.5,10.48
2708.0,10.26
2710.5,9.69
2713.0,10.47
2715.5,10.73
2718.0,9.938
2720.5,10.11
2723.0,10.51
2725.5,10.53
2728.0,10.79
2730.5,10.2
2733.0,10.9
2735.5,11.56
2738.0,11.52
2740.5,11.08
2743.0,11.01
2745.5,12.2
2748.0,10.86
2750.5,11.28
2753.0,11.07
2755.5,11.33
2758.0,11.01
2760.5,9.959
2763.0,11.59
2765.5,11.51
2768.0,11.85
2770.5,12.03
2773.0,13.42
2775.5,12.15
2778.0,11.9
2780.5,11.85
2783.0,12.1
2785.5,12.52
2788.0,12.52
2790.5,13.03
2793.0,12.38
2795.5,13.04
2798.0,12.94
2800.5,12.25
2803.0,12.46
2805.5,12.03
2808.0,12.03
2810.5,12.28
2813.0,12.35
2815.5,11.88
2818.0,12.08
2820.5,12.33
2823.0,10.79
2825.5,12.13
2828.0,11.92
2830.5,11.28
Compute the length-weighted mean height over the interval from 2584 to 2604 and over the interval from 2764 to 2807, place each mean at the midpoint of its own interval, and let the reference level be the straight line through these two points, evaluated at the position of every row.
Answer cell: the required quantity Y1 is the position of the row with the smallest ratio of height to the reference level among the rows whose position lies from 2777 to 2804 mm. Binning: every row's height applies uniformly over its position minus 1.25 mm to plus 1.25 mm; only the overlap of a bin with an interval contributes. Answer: 2780.5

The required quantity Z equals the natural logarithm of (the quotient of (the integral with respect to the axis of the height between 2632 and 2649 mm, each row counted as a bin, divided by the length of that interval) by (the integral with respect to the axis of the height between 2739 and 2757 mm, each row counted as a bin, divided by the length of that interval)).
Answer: -0.02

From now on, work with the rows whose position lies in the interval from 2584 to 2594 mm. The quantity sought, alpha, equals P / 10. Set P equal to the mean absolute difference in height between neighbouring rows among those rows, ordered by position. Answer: 0.030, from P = 0.30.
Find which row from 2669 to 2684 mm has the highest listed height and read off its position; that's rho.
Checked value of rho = 2675.5 mm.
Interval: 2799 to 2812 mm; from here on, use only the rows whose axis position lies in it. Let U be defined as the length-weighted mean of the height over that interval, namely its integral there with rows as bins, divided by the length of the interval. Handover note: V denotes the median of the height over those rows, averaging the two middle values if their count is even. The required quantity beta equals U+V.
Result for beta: 24.5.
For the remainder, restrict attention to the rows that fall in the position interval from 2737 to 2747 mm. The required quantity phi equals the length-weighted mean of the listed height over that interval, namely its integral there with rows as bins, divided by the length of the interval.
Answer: 11.4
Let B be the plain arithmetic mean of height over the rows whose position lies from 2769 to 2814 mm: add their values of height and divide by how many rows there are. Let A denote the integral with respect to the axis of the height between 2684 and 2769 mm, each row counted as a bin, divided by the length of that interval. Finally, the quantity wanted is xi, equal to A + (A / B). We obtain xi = 11.5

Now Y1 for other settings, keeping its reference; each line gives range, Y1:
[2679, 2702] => 2680.5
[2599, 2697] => 2680.5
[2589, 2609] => 2598.0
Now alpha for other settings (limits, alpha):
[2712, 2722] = 0.041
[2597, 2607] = 0.035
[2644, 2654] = 0.041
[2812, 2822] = 0.031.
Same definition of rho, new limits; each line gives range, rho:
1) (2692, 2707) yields 2703.0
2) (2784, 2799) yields 2795.5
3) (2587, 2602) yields 2600.5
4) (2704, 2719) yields 2715.5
